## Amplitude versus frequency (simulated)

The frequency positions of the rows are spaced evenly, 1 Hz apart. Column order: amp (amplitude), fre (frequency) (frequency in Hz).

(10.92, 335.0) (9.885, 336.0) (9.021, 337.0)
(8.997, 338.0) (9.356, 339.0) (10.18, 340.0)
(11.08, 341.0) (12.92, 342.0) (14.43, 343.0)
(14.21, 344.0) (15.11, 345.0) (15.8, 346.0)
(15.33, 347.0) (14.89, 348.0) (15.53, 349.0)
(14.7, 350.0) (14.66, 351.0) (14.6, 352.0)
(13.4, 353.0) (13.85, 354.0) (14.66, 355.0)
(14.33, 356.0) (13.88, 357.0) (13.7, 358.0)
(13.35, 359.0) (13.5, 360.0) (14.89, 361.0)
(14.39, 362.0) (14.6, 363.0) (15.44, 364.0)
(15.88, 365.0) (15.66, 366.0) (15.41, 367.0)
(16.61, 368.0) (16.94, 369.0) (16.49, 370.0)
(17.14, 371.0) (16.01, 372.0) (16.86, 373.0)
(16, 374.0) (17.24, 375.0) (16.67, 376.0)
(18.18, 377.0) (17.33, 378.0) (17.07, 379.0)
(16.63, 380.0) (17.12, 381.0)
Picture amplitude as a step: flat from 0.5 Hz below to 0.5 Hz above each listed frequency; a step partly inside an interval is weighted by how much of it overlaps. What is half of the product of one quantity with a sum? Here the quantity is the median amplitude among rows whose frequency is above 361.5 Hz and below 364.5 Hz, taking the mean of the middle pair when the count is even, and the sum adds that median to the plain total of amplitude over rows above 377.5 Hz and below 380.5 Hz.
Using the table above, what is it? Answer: 479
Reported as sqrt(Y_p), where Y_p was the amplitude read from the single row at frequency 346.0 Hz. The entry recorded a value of 3.97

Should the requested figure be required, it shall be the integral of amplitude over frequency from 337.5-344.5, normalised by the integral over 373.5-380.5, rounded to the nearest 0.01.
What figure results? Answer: 0.68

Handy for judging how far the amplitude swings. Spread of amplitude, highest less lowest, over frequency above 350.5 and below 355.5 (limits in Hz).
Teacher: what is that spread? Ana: 1.3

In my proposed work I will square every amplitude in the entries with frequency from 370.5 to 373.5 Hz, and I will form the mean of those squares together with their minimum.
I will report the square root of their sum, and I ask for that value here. 23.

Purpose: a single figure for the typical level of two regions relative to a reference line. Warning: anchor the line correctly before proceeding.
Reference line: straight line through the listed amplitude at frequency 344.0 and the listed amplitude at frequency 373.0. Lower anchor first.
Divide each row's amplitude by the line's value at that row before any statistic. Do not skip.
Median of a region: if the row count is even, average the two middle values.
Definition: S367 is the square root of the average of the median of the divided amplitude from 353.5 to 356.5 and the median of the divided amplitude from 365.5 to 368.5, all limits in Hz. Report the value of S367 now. 0.975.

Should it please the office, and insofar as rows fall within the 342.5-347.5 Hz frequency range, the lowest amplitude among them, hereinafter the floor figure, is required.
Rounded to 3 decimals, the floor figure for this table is 14.210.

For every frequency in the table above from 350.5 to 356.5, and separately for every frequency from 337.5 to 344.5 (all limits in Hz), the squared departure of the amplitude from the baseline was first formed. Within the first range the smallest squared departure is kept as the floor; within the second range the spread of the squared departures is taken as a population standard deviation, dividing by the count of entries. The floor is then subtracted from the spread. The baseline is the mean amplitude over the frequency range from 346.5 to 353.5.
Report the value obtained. 13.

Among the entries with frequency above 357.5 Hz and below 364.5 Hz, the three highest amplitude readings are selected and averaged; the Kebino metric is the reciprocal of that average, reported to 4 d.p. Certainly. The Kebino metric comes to 0.0668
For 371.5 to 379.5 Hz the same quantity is 0.0569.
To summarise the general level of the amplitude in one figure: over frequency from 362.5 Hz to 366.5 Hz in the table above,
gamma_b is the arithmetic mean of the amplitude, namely 15.4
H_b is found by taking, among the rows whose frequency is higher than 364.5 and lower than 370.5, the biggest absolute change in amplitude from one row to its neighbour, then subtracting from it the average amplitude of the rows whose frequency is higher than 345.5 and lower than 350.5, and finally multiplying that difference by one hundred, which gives -1405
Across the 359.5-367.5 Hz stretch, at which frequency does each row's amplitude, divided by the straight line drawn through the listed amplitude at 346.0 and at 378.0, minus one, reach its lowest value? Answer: 360.0 Hz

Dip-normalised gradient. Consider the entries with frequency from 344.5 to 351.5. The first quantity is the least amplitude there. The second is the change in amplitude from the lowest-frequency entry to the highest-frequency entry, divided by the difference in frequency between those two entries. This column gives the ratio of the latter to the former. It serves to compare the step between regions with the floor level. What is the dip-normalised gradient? -0.01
